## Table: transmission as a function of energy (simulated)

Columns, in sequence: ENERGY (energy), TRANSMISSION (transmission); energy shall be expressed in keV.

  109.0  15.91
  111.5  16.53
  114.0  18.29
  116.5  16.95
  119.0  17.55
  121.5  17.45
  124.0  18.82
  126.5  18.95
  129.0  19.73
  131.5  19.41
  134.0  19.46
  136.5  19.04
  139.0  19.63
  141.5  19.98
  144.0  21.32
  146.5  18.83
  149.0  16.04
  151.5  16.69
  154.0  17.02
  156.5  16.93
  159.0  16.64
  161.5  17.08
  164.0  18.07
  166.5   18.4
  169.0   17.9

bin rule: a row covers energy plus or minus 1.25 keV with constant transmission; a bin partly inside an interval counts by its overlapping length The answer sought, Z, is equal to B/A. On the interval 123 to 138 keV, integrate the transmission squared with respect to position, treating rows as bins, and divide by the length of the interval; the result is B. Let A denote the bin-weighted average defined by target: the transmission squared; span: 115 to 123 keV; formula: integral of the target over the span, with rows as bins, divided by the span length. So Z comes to 1.22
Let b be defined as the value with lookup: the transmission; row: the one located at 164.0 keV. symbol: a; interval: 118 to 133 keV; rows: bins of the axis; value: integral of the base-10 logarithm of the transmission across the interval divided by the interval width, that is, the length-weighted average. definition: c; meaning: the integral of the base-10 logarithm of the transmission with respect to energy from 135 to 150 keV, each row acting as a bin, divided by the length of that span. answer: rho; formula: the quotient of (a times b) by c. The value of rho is 17.9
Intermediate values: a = 1.271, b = 18.07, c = 1.28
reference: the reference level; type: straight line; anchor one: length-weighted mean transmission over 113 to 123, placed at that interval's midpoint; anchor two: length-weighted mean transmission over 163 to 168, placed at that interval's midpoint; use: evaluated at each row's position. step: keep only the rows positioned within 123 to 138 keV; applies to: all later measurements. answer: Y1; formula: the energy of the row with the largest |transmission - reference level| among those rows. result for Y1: 129.0 keV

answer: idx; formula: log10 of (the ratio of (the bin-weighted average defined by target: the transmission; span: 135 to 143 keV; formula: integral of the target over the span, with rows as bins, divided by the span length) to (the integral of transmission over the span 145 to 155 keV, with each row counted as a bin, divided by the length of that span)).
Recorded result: 0.06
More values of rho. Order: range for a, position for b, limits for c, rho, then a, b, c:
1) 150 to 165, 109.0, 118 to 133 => 15.4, 1.231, 15.91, 1.27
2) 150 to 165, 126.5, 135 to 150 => 18.2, 1.231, 18.95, 1.28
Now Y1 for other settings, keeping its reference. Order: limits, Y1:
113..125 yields 124.0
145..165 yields 149.0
